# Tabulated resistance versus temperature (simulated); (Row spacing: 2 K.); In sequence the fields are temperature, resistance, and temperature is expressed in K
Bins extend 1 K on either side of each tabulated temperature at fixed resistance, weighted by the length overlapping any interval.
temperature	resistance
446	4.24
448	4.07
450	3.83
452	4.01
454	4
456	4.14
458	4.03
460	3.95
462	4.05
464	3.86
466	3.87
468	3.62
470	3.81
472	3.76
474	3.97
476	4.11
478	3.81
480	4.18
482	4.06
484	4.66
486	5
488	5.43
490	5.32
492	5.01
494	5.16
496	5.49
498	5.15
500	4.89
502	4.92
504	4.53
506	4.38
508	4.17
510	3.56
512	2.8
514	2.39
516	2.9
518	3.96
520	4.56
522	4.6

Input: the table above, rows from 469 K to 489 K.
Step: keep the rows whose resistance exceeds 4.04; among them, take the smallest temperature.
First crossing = 476 K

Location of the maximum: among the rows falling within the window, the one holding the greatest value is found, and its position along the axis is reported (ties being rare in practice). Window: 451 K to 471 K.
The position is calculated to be 456 K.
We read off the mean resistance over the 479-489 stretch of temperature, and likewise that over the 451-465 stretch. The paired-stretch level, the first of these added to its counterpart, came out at 8.7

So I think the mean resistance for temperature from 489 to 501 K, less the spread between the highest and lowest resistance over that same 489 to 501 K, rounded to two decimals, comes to 4.57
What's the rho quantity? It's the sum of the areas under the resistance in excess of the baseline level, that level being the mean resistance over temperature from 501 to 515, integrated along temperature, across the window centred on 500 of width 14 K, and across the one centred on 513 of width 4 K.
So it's 10.6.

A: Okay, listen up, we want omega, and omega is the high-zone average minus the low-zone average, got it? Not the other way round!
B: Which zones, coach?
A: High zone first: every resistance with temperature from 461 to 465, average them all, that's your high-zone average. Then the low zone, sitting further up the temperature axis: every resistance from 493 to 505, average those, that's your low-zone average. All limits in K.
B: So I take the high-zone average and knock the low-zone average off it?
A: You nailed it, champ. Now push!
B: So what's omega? -1.1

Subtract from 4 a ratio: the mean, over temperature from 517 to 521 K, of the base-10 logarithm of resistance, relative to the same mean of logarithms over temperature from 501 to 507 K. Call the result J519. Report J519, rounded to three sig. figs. 3.05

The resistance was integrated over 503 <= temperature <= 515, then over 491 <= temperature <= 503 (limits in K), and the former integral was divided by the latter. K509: 0.71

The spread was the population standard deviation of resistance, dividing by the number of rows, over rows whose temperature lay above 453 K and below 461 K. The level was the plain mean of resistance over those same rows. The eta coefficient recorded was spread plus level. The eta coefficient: 4.1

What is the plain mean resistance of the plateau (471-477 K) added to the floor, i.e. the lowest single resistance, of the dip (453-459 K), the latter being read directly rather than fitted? 7.9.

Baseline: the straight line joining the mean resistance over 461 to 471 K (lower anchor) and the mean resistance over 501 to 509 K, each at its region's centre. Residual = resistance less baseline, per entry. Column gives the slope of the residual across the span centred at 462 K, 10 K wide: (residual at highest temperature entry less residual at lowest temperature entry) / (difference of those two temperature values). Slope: -0.04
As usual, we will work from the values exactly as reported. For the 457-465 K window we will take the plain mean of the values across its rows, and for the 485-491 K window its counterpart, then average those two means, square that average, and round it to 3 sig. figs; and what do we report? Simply 21.3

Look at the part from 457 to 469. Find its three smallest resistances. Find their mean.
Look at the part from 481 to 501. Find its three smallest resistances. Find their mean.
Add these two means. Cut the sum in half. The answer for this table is 4.16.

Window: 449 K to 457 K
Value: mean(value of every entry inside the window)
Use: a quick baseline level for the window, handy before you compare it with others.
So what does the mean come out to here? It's 4.0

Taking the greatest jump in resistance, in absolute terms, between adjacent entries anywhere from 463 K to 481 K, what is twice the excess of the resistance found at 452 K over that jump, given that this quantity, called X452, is 7.3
